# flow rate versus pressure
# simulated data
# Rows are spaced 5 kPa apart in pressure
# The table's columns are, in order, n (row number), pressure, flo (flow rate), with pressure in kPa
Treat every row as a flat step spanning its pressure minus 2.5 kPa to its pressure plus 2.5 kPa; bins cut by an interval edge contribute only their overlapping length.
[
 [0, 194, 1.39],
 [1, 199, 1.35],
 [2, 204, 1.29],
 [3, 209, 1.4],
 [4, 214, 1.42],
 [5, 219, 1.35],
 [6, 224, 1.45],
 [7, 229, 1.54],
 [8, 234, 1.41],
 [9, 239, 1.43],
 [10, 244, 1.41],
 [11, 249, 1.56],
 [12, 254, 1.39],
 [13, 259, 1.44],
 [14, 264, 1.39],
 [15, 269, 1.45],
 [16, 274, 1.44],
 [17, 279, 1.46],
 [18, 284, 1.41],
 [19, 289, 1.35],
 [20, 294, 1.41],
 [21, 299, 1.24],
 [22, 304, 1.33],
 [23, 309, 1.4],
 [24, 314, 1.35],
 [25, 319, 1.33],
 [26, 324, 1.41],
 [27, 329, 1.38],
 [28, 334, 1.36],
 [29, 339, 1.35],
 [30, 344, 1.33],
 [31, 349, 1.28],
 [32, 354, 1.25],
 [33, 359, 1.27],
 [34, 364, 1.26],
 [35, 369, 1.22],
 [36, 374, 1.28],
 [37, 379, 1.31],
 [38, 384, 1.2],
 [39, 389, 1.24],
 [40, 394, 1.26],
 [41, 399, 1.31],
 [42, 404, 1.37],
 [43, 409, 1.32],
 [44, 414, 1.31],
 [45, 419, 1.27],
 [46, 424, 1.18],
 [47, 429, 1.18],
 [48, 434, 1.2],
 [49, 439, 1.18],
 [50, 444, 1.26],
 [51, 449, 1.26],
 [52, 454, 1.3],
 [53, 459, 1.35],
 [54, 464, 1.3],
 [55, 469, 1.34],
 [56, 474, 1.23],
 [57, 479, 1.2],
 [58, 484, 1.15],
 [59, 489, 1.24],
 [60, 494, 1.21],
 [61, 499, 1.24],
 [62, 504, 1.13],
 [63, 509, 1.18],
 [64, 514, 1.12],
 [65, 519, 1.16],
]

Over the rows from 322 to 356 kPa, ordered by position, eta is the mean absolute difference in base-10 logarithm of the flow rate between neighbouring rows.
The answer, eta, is 0.0087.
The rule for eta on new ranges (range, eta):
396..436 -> 0.0131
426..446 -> 0.0144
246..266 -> 0.0269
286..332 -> 0.0230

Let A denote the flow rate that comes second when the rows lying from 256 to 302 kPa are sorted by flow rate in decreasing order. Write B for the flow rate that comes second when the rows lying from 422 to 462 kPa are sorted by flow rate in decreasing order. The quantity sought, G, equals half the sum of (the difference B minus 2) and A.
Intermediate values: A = 1.45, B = 1.3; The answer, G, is 0.375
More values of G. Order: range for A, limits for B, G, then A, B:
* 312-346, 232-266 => 0.410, 1.38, 1.44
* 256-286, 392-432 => 0.385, 1.45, 1.32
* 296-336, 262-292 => 0.425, 1.4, 1.45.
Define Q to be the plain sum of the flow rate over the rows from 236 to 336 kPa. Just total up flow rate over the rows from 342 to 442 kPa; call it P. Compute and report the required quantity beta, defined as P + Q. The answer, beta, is 53.2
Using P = 25.2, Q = 27.9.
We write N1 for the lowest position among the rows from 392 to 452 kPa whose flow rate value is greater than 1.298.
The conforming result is 399 kPa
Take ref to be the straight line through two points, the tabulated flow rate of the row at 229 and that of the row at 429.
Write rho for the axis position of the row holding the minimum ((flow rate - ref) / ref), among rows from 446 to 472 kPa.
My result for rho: 449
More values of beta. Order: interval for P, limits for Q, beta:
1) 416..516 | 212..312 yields 52.8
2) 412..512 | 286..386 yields 51.0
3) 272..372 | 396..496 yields 52.0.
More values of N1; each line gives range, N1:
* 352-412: 379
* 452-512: 454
